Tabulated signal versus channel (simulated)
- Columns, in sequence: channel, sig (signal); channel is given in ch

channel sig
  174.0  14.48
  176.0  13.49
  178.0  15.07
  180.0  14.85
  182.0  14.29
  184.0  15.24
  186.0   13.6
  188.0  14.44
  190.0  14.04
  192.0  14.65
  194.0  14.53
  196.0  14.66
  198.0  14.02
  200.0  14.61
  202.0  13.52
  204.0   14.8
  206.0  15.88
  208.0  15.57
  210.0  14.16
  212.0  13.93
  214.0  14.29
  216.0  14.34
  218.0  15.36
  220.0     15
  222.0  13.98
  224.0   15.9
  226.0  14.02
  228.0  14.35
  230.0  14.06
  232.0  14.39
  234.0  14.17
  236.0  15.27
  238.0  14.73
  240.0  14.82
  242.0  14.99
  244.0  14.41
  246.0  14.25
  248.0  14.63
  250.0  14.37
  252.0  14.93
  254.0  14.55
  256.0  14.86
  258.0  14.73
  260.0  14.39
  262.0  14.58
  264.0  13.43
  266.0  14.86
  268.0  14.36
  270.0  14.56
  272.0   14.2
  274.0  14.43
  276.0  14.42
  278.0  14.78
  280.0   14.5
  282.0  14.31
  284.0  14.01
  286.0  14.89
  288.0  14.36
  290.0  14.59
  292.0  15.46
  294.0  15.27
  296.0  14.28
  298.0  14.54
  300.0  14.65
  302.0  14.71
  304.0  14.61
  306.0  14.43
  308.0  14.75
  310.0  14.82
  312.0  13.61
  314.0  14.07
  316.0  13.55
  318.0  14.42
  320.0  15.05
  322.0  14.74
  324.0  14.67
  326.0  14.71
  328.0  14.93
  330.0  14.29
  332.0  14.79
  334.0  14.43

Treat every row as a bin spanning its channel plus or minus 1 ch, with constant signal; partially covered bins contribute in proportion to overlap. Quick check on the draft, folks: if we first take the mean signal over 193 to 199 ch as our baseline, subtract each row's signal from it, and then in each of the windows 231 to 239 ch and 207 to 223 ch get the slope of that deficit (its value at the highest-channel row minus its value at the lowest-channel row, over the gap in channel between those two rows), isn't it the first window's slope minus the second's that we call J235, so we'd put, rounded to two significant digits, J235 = -0.17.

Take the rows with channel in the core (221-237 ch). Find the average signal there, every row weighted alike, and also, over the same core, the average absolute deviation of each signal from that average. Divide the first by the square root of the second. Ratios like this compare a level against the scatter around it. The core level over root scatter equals 20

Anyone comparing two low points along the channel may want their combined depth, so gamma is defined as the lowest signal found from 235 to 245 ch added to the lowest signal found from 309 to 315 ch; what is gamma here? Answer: 28.0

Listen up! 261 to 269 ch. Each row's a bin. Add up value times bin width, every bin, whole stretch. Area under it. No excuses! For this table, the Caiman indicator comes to 114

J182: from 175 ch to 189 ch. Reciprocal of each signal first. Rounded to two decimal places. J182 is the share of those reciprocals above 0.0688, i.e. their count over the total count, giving 0.57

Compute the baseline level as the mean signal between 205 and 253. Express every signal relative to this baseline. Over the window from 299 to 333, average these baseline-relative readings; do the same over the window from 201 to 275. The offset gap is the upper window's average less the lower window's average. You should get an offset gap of -0.05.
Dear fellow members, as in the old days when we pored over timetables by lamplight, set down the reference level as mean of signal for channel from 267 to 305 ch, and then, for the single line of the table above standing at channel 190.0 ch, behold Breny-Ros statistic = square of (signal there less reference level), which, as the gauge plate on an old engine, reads 0.29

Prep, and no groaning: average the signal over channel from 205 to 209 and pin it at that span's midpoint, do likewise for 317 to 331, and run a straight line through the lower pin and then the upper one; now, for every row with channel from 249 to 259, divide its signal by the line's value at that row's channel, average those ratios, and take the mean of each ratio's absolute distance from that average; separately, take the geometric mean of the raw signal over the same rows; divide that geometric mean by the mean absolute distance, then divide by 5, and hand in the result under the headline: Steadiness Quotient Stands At 230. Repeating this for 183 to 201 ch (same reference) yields 126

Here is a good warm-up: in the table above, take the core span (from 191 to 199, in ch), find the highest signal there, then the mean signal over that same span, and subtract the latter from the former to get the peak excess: 0.2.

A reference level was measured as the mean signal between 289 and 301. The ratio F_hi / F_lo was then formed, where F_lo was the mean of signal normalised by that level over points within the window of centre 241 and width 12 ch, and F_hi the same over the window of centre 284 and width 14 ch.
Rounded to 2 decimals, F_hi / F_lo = 0.98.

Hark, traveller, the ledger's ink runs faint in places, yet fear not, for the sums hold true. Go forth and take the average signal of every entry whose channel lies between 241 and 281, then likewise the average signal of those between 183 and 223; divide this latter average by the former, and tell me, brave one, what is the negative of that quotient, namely -1.001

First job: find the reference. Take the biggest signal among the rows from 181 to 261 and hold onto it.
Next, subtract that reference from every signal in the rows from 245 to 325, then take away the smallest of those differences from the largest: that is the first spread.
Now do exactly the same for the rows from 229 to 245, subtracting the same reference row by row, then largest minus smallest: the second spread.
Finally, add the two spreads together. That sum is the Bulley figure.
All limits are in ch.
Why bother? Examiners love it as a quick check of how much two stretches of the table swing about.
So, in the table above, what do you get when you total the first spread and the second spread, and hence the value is 3.2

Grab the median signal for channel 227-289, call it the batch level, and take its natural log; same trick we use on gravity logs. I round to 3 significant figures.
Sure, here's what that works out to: 2.67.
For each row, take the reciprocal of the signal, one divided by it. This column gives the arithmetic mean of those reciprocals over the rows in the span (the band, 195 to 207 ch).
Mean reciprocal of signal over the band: 0.0687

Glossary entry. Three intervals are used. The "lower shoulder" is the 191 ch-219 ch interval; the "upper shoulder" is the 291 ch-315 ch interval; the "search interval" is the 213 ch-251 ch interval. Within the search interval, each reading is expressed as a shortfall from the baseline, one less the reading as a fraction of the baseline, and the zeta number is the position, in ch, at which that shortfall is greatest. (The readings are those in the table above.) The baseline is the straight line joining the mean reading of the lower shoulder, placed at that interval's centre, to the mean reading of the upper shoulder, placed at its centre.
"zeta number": 222.0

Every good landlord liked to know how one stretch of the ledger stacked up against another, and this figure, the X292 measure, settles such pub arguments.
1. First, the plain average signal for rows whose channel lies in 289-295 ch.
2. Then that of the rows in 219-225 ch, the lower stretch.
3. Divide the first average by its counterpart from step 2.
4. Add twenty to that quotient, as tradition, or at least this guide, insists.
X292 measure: 21.0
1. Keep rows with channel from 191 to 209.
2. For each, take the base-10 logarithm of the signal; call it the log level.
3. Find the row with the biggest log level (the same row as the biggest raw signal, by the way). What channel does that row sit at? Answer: 206.0 ch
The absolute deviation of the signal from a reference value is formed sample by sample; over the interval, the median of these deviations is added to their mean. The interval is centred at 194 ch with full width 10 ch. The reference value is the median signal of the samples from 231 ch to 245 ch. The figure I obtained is 0.55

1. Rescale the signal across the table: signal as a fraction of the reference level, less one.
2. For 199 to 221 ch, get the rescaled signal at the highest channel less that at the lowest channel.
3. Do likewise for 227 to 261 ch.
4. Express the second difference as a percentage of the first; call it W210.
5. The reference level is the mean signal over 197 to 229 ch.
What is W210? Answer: 10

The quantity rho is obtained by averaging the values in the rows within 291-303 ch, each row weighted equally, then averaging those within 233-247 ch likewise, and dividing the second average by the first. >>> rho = 0.99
